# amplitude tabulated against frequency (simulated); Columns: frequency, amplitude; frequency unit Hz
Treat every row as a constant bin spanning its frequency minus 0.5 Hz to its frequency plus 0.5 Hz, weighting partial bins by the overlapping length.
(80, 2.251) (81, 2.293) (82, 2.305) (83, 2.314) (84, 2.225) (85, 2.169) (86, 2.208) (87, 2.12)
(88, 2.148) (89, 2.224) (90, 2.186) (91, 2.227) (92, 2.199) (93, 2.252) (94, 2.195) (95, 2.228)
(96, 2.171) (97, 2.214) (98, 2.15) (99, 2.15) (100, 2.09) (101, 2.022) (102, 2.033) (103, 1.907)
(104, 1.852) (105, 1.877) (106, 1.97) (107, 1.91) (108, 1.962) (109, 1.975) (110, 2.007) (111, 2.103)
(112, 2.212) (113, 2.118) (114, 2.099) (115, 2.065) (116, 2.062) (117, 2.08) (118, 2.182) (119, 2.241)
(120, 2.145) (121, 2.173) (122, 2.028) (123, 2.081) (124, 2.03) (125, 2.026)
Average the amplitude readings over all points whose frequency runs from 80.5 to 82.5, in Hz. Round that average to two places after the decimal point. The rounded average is 2.30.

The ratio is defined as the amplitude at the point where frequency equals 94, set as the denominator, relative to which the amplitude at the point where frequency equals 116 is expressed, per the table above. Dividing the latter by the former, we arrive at 0.94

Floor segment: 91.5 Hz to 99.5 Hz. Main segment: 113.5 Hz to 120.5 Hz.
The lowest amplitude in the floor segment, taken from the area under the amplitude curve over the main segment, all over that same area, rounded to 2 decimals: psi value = 0.86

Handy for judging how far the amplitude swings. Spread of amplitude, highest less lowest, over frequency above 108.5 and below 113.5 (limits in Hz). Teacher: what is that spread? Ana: 0.237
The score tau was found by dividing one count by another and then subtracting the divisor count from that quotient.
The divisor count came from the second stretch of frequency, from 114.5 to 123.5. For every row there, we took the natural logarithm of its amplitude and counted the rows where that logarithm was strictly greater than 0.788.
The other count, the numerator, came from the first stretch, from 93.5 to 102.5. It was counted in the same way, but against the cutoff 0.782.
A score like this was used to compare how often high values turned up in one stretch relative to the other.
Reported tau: 2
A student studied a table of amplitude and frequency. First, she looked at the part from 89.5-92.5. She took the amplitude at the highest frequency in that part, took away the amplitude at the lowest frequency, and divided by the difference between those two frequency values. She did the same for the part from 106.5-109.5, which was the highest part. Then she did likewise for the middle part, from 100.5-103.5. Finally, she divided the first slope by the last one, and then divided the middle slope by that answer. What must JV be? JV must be -0.29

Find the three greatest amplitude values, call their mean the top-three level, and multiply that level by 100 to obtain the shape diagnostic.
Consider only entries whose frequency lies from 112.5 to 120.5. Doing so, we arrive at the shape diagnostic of 218.9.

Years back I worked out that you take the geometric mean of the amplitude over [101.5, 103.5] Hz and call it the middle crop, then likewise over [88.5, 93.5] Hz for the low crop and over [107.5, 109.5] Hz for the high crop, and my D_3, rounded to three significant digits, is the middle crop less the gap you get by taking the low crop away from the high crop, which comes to 2.22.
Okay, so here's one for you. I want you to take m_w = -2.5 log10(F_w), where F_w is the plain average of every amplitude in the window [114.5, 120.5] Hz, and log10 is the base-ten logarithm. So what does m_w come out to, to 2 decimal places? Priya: -0.82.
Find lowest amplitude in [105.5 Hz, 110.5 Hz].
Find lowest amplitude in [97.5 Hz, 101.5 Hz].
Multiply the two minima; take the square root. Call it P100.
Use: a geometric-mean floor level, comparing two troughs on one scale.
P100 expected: 1.97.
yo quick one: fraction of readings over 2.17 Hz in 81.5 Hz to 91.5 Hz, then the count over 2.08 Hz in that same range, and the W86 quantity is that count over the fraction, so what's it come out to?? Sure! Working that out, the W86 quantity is 14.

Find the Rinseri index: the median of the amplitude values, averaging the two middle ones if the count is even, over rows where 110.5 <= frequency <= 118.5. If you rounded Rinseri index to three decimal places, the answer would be 2.101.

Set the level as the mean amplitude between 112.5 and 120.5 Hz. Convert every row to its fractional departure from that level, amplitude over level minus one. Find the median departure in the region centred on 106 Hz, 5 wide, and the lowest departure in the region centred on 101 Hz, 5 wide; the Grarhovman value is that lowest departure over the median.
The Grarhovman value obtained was 1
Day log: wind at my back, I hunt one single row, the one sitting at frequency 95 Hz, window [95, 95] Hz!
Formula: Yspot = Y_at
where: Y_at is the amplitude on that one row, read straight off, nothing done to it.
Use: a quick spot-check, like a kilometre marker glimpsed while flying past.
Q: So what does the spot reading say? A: 2.228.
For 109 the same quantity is 1.975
